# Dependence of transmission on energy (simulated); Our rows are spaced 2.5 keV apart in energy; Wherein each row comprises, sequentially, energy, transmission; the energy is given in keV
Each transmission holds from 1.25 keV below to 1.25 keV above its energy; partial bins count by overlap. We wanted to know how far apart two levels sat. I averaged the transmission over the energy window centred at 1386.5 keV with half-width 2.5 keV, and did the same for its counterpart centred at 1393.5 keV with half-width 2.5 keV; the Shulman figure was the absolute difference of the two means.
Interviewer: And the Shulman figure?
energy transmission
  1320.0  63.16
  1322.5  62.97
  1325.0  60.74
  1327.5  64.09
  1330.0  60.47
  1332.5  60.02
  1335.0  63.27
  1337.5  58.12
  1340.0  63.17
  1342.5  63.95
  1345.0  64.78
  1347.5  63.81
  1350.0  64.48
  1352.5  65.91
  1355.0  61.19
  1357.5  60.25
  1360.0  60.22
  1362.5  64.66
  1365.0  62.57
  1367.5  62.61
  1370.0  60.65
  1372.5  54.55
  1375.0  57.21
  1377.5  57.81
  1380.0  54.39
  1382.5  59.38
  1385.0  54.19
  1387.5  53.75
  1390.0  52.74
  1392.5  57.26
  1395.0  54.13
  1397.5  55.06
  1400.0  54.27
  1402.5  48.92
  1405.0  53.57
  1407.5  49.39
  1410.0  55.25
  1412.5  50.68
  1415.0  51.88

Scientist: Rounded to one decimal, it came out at 1.7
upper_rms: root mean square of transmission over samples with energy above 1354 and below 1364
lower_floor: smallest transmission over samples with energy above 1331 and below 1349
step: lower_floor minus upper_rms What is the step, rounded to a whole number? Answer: -3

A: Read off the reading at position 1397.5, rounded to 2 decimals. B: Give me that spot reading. 55.06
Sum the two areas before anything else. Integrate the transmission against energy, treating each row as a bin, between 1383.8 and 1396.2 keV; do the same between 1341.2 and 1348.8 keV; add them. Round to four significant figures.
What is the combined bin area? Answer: 1162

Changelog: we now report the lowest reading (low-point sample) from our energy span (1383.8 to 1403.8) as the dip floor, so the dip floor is 48.92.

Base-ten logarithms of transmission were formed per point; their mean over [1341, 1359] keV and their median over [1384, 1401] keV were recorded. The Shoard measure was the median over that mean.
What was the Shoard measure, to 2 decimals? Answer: 0.96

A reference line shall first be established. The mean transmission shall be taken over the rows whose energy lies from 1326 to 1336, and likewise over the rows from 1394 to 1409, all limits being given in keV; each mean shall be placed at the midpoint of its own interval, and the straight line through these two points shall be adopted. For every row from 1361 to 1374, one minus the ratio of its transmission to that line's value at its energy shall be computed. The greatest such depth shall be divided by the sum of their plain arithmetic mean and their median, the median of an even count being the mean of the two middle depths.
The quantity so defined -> -0.2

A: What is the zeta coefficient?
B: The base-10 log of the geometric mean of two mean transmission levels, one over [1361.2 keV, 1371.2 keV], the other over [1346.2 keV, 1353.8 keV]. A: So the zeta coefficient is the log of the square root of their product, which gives 1.80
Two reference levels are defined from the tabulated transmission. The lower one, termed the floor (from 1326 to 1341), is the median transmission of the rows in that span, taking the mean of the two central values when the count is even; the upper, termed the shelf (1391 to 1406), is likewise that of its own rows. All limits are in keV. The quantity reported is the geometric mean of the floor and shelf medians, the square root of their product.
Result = 57.9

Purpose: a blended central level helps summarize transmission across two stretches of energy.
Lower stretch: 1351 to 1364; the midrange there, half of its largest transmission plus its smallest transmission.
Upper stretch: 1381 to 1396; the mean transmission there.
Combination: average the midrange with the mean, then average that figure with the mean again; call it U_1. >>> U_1 57.2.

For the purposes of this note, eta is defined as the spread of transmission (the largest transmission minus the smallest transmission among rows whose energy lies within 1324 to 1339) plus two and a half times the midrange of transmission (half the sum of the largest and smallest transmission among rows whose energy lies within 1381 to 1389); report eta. 147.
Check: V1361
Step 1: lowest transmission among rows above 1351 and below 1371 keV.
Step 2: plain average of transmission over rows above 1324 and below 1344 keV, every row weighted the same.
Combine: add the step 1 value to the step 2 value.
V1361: 122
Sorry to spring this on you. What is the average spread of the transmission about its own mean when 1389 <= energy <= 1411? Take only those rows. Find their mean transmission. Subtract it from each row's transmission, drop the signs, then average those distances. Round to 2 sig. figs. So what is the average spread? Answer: 2.0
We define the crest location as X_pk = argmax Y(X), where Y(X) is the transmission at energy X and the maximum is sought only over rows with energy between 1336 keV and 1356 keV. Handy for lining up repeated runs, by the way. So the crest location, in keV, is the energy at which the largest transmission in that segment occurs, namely 1352.5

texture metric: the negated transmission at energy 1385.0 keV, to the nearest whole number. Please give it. -54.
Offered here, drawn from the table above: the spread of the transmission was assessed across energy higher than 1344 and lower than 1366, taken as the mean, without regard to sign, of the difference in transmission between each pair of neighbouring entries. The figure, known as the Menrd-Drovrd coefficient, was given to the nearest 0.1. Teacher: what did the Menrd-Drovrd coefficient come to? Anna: 1.9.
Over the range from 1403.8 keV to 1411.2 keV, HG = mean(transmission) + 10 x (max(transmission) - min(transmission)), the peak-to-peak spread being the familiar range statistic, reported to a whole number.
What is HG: 111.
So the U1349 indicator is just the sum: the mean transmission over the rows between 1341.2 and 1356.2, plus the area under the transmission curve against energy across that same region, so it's 1024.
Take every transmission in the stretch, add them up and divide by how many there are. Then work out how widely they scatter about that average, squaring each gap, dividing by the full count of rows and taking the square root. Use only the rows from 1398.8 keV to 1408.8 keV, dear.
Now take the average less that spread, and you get 49.1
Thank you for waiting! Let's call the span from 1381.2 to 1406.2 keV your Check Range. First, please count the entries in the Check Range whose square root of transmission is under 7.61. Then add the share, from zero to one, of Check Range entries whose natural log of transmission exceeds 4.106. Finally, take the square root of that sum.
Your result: 3.0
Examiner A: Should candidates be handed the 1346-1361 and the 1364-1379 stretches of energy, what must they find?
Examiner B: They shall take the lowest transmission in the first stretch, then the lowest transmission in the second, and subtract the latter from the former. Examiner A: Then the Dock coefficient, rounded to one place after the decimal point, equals 5.7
